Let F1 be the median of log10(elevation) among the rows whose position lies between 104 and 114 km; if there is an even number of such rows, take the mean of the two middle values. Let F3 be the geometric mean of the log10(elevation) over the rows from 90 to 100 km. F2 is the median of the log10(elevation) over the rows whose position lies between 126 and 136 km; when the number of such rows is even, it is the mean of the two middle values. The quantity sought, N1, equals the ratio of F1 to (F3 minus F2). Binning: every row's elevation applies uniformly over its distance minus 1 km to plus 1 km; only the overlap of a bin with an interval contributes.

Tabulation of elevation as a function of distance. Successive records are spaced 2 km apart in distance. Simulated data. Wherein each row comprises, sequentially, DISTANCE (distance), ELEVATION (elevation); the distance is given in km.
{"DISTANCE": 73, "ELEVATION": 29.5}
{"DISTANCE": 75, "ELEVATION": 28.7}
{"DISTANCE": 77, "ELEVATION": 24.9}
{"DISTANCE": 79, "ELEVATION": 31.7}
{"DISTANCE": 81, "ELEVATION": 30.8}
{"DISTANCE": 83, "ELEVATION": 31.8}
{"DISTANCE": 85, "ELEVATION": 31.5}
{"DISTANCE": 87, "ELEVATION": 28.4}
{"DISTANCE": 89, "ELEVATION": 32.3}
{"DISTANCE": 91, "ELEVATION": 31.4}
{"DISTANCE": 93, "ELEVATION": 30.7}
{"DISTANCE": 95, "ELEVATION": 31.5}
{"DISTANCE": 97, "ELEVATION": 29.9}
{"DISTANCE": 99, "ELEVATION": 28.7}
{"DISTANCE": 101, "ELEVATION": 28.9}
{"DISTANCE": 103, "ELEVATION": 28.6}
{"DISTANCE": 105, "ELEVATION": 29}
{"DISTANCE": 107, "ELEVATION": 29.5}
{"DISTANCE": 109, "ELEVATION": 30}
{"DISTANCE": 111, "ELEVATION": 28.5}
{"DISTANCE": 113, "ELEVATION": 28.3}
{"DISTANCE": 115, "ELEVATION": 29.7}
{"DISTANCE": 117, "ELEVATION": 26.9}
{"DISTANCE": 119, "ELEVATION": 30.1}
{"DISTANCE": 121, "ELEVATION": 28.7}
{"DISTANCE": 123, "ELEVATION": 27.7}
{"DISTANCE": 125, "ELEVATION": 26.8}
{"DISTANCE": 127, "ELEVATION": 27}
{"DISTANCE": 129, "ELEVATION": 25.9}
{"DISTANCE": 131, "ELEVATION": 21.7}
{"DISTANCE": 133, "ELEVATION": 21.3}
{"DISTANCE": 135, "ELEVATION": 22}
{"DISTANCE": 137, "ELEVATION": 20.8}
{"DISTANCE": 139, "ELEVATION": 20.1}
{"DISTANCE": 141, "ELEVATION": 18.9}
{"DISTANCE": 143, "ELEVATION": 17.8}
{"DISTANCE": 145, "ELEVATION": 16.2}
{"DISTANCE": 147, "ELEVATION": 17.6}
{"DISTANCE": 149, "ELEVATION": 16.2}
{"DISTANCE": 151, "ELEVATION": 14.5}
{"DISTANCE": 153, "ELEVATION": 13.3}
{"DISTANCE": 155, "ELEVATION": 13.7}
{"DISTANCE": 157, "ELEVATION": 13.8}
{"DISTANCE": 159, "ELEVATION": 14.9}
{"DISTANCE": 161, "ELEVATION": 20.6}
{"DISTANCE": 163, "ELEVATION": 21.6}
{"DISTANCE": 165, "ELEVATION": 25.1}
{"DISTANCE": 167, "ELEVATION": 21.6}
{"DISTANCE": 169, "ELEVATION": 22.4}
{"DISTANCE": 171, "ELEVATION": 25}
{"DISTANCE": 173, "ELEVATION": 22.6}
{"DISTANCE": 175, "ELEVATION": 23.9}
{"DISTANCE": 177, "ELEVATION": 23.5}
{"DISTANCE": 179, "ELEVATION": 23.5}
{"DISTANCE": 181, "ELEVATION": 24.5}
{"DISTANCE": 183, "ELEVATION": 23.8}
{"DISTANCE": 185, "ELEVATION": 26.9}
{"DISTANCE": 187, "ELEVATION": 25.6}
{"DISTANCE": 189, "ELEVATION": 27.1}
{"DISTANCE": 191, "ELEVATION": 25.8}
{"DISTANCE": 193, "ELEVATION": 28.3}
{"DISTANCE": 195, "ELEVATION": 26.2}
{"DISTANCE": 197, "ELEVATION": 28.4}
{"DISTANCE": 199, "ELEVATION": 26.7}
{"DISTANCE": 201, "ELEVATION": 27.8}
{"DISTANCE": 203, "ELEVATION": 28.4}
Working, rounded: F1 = 1.46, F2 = 1.34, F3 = 1.48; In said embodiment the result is 10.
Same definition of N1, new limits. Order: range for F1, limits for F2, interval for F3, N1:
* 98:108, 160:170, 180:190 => 20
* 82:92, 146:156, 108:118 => 5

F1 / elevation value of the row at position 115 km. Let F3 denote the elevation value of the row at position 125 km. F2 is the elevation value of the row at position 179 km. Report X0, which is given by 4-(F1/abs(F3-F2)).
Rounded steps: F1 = 29.7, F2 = 23.5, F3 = 26.8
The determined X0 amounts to -5.0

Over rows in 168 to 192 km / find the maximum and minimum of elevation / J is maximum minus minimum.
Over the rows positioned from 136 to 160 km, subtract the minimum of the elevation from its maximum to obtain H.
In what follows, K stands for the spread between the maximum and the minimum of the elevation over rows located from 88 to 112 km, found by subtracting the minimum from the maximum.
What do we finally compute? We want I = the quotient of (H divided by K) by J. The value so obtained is 0.4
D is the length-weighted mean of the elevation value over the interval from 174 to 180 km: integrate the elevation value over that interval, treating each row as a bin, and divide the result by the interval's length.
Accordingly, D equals 23.6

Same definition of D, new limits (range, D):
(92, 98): 30.7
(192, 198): 27.6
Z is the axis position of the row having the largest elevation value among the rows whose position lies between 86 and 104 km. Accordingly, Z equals 89 km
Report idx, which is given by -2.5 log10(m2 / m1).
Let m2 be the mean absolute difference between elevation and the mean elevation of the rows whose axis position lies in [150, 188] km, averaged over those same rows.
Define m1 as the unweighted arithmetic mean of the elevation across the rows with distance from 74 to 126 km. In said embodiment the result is 2.23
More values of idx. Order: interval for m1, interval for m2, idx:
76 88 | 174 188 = 3.71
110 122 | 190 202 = 3.68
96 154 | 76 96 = 3.00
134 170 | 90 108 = 3.21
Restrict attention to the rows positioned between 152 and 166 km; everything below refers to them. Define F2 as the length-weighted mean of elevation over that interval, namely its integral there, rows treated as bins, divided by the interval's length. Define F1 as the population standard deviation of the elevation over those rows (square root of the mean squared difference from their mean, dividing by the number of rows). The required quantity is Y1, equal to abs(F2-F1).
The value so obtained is 13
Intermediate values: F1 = 4.4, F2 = 18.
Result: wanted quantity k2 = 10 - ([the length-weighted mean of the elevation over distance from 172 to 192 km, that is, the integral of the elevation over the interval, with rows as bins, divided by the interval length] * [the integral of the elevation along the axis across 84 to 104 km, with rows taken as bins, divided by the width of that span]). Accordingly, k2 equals -736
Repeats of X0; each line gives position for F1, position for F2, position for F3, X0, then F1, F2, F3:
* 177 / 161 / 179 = -4.1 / 23.5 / 20.6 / 23.5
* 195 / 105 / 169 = 0.0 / 26.2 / 29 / 22.4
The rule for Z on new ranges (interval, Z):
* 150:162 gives 161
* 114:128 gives 119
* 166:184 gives 171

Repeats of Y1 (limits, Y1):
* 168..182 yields 23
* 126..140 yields 20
